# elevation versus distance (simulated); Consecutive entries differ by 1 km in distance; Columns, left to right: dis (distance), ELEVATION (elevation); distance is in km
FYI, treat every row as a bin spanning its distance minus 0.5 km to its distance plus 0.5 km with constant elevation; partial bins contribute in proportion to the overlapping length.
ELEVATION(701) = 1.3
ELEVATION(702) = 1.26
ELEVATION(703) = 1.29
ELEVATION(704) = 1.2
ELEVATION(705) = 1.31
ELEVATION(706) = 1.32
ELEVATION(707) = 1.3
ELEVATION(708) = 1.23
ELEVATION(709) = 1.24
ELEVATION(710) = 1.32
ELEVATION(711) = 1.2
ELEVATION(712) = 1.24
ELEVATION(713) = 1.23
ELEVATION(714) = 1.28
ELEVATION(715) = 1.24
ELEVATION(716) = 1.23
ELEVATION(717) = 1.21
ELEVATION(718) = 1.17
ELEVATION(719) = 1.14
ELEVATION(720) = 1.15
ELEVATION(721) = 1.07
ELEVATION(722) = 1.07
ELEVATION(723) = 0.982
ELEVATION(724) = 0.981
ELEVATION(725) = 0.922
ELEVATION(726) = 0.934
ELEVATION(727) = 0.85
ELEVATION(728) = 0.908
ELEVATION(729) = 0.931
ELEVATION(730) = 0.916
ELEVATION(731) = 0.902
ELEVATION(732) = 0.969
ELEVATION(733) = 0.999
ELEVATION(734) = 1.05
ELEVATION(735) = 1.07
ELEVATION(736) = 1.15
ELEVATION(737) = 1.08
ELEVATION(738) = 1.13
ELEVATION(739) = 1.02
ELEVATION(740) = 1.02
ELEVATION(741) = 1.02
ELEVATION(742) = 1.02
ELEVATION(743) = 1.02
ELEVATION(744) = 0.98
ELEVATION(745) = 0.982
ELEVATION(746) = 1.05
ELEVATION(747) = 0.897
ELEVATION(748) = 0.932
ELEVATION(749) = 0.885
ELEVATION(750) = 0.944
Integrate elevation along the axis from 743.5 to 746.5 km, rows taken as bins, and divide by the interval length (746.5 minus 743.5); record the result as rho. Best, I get 1.00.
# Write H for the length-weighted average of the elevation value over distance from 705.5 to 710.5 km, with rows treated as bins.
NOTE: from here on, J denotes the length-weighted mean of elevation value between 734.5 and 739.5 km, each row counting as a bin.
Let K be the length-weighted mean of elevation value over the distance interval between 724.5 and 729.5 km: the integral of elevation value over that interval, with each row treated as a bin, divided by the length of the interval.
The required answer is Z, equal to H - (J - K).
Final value 1.10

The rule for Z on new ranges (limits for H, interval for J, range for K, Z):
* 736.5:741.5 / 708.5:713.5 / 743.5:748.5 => 0.78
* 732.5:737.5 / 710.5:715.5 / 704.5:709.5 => 1.11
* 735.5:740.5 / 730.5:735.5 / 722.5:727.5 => 1.02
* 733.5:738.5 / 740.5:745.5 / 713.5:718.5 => 1.32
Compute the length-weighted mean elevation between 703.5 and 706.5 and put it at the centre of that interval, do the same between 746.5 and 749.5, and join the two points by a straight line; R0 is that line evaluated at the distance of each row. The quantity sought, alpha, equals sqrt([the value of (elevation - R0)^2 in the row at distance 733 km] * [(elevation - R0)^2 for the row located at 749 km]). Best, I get 0.000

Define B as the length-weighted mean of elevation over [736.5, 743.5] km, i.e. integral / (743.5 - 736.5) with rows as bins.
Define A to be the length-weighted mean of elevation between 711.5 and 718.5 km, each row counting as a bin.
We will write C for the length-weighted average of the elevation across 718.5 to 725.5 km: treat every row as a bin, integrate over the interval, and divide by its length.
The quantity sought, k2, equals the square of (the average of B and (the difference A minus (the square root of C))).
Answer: 0.39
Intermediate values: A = 1.23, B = 1.04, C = 1.0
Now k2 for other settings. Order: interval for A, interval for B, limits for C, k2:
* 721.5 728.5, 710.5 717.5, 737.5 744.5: 0.34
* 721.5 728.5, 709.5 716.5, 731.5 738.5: 0.34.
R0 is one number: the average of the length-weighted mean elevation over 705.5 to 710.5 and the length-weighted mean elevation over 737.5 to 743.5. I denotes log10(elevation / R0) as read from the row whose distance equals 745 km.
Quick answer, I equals -0.07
